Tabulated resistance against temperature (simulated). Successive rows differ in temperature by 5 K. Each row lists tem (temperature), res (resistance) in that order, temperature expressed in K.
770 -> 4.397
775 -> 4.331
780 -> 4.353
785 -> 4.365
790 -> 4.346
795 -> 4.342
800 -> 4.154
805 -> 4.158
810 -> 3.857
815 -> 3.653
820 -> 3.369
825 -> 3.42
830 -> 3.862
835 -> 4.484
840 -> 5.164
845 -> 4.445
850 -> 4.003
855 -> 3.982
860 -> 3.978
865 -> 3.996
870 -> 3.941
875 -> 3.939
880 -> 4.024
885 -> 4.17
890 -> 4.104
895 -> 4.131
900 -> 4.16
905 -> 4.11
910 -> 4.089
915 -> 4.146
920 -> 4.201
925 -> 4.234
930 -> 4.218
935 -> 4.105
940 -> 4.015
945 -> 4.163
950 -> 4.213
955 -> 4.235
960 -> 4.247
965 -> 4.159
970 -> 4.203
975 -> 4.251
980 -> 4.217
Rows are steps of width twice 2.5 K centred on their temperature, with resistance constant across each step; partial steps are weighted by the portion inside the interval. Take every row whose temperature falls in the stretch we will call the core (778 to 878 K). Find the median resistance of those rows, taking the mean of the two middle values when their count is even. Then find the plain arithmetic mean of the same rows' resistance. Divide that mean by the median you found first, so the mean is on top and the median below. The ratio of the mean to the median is 1.02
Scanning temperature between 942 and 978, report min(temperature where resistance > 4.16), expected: 945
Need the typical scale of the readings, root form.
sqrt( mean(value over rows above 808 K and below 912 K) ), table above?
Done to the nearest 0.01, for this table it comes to 2.01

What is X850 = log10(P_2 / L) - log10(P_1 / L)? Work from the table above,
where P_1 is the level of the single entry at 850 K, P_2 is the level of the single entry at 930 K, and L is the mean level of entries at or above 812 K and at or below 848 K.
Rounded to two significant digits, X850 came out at 0.023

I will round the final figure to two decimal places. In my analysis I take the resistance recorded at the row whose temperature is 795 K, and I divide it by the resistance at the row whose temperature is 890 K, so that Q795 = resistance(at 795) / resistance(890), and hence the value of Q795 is 1.06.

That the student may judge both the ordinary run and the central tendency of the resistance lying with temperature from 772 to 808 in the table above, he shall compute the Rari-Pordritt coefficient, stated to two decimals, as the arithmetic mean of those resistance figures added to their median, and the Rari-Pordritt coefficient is 8.63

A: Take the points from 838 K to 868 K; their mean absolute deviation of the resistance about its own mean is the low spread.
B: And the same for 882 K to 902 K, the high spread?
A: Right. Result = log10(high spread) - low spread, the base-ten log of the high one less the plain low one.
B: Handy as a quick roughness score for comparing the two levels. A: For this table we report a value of -1.99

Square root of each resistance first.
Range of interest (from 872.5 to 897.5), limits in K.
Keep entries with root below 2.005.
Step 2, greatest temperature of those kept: 875 K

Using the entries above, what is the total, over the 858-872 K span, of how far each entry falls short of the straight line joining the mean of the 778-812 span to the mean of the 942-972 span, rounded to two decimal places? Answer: 0.73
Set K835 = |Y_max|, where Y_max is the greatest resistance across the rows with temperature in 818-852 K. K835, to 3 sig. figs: 5.16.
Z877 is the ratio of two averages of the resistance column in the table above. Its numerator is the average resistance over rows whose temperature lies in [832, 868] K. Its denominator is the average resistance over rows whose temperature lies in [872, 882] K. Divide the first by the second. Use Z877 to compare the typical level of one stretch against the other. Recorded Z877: 1.08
